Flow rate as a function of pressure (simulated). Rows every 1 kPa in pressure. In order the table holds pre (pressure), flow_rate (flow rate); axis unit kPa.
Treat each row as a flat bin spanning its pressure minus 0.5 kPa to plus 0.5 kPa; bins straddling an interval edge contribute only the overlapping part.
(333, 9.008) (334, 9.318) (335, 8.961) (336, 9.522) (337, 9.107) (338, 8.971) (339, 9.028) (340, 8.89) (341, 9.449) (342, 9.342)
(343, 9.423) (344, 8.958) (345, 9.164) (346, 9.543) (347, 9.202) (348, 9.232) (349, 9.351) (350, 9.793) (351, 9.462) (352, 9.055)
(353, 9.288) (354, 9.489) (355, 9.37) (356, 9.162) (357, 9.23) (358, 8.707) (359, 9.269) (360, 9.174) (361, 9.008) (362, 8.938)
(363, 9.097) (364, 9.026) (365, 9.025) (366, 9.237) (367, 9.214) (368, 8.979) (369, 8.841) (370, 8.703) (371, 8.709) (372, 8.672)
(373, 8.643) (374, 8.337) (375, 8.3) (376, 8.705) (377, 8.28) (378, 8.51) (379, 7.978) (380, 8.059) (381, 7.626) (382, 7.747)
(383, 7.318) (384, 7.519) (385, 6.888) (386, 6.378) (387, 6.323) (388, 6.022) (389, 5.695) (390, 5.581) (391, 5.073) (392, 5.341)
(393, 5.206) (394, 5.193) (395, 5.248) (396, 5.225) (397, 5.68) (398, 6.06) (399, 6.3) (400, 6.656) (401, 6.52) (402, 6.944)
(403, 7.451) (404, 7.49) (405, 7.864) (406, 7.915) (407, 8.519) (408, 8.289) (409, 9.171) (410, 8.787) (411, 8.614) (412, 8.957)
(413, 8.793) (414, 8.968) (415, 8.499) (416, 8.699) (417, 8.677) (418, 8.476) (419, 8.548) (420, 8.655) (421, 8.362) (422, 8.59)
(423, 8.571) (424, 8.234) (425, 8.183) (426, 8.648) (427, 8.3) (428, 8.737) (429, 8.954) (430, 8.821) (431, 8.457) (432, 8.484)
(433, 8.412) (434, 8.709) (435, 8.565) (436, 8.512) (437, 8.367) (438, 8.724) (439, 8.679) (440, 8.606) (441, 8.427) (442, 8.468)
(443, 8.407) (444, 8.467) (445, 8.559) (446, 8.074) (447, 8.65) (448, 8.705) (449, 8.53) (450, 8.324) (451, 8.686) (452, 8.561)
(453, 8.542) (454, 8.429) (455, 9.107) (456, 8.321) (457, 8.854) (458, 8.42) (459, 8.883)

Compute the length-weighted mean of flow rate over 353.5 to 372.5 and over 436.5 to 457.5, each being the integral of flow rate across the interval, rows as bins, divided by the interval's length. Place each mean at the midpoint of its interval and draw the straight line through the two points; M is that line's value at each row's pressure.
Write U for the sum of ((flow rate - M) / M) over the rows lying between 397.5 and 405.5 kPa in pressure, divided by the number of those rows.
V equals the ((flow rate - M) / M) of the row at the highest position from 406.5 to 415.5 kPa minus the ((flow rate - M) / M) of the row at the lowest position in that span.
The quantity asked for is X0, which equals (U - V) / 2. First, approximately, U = -0.22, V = 0.003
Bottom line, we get -0.11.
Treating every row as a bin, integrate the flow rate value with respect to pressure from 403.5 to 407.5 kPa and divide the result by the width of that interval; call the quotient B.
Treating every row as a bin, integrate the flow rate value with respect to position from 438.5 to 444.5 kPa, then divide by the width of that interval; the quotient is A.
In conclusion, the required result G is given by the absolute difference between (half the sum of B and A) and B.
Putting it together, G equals 0.28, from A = 8.51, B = 7.9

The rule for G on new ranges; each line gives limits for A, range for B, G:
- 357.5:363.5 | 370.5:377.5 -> 0.26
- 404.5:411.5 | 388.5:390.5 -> 1.41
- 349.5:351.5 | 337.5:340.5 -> 0.33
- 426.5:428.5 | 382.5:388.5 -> 0.89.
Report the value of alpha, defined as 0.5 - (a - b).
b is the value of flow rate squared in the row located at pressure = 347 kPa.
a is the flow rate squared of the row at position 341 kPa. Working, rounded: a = 89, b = 85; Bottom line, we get -4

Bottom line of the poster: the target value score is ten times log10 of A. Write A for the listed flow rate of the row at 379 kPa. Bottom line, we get 9.0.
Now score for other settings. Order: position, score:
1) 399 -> 8.0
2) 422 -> 9.3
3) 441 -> 9.3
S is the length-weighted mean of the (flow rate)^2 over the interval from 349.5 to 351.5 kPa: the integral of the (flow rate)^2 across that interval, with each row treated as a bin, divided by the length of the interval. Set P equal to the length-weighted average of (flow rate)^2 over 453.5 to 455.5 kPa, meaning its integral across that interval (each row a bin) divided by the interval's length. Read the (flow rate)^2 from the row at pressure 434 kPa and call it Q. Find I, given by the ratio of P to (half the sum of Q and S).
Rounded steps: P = 77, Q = 75.8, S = 93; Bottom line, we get 0.91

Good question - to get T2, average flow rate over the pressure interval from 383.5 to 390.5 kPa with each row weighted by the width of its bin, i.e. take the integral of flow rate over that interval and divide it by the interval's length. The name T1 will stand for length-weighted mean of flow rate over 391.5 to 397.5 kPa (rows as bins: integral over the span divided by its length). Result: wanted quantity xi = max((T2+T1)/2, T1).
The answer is 5.83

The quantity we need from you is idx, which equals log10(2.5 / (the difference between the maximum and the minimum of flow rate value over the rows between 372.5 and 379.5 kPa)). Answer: 0.54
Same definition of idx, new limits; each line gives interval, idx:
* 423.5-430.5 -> 0.51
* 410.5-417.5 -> 0.73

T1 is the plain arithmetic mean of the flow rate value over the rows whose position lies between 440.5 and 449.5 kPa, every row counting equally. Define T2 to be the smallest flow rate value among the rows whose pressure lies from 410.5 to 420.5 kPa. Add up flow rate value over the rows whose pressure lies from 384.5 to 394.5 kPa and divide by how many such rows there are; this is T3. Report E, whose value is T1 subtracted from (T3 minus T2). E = -11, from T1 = 8.48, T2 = 8.476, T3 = 5.8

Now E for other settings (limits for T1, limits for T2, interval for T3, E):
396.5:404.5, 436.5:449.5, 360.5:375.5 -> -6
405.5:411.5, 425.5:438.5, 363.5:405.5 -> -10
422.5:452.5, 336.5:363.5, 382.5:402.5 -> -11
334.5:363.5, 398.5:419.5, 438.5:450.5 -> -7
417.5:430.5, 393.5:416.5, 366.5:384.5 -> -5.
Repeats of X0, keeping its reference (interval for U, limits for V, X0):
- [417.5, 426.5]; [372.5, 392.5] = 0.17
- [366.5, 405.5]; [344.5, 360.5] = -0.10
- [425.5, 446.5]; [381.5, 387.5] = 0.07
